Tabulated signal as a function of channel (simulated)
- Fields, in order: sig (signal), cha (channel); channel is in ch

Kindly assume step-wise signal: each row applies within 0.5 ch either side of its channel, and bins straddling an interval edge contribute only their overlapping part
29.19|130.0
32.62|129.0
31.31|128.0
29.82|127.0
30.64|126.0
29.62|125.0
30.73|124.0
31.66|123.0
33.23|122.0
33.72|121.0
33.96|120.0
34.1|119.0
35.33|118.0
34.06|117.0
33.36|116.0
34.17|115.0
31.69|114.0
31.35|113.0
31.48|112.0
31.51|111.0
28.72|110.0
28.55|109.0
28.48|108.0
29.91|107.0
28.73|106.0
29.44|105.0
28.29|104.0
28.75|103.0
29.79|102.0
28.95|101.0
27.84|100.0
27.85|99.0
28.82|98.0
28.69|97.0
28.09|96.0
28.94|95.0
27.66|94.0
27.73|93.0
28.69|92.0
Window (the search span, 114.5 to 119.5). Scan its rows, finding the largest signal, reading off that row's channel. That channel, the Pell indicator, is 118.0 ch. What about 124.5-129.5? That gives 129.0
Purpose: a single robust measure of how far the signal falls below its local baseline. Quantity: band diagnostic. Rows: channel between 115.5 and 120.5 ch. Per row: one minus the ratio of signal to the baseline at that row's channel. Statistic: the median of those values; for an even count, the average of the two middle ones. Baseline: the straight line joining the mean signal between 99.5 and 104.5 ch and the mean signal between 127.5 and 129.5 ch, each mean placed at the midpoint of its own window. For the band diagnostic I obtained -0.11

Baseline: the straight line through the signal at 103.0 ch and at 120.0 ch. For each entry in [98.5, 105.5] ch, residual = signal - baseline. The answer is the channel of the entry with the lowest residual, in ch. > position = 104.0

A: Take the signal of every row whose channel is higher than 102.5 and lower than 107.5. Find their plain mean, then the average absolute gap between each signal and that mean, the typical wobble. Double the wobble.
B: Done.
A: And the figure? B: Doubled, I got 1.0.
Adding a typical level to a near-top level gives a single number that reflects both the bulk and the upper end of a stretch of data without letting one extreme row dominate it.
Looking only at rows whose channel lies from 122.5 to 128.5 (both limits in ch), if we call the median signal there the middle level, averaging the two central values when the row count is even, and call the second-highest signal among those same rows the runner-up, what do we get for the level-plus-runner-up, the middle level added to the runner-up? 62.0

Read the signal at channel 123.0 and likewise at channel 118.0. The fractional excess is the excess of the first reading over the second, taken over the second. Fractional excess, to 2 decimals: -0.10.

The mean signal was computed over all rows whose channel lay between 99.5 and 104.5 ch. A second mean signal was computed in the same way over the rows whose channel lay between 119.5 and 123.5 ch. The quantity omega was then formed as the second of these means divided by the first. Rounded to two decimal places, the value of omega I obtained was 1.15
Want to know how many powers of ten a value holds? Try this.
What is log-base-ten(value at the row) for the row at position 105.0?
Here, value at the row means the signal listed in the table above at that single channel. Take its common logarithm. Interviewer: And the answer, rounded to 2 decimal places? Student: 1.47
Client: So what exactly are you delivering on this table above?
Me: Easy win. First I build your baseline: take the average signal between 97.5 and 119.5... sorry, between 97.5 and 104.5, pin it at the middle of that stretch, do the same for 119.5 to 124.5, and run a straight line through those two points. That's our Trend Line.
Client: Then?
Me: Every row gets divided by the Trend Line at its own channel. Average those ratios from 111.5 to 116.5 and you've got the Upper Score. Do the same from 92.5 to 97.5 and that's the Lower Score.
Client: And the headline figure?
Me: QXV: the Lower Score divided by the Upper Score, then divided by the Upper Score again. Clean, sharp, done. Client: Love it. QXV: 0.95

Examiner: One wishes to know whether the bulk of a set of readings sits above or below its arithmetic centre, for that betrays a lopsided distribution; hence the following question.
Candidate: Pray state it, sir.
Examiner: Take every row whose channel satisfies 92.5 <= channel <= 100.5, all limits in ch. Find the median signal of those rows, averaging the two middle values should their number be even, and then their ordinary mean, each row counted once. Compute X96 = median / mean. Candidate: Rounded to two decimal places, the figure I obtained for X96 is 0.99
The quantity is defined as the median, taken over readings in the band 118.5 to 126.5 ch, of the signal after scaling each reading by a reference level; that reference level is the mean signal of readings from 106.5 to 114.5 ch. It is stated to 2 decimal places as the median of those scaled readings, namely 1.07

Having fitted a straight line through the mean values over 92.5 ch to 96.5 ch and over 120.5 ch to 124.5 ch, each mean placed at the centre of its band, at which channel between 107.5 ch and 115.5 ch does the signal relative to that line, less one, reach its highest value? 115.0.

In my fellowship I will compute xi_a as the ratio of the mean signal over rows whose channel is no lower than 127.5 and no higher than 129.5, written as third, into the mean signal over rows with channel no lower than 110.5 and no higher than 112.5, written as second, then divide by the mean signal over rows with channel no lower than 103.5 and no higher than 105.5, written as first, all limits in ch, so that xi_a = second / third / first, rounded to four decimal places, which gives 0.0341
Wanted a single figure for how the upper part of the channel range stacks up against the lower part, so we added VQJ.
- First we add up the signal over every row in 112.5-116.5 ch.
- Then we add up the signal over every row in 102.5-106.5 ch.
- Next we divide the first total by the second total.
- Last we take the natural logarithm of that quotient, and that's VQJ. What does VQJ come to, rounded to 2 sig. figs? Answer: 0.13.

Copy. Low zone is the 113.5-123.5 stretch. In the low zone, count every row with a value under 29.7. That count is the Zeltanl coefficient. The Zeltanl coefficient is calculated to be 0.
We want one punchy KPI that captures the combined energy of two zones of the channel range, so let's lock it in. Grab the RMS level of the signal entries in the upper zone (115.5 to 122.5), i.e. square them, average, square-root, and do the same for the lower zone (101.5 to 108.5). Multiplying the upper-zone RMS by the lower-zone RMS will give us 987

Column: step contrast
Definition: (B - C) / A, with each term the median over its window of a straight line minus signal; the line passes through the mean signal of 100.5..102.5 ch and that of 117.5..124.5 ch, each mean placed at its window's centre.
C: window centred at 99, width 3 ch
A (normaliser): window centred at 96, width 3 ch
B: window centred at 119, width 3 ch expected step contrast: 11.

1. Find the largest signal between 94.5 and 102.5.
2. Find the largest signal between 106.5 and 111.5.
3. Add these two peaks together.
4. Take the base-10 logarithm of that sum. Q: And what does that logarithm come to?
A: 1.79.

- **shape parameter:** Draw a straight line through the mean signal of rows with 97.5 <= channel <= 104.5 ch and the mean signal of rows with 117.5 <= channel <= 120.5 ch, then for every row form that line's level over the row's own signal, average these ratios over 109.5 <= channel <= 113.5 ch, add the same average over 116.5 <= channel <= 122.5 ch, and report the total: 2.06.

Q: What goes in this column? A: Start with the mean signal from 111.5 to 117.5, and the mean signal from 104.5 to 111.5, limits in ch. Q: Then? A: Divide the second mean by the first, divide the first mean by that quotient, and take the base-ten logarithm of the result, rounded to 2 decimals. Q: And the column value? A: 1.56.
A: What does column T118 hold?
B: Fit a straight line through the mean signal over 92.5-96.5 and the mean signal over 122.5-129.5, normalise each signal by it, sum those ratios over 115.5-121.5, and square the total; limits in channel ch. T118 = 46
